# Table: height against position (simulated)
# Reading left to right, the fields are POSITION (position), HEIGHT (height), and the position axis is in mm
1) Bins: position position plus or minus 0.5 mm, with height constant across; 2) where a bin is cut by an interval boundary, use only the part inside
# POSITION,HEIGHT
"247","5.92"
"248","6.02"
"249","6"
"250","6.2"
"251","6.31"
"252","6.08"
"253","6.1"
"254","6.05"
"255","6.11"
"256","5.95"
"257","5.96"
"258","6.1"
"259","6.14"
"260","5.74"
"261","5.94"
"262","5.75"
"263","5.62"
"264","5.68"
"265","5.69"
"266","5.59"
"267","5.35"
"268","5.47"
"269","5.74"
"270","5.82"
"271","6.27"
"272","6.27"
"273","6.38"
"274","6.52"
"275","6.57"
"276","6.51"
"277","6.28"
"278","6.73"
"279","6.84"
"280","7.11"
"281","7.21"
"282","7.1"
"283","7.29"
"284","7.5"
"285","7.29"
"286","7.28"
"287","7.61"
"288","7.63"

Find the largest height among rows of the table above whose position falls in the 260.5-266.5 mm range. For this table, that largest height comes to 5.94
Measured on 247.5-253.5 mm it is 6.31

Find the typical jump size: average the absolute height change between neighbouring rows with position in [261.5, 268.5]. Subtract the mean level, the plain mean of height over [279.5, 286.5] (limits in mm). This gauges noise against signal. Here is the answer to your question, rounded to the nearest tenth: -7.1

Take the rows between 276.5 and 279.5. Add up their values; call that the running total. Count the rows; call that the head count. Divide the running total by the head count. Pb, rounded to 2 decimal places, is 6.62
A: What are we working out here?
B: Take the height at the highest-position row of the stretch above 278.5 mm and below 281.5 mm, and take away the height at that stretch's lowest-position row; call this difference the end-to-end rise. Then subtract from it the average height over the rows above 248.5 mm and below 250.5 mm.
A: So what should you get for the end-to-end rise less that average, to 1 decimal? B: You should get -5.7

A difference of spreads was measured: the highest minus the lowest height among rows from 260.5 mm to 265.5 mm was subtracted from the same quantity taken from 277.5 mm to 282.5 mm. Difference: 0.16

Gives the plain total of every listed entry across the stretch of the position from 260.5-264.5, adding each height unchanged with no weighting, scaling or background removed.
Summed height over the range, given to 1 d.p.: 23.0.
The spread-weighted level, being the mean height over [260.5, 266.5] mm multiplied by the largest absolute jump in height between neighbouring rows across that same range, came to 1.09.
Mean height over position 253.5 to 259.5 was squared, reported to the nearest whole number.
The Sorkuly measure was 37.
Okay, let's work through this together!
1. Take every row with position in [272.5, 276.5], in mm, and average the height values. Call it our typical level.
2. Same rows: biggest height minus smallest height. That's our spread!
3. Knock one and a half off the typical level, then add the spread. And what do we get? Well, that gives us 5.2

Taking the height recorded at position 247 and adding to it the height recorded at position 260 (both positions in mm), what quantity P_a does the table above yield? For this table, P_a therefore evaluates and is 11.7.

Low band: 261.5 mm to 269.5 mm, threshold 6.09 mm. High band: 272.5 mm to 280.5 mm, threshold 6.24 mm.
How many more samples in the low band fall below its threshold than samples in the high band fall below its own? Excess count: 8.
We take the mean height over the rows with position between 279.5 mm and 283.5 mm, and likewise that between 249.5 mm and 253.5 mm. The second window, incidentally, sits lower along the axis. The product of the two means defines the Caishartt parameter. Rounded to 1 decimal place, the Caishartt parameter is 44.3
